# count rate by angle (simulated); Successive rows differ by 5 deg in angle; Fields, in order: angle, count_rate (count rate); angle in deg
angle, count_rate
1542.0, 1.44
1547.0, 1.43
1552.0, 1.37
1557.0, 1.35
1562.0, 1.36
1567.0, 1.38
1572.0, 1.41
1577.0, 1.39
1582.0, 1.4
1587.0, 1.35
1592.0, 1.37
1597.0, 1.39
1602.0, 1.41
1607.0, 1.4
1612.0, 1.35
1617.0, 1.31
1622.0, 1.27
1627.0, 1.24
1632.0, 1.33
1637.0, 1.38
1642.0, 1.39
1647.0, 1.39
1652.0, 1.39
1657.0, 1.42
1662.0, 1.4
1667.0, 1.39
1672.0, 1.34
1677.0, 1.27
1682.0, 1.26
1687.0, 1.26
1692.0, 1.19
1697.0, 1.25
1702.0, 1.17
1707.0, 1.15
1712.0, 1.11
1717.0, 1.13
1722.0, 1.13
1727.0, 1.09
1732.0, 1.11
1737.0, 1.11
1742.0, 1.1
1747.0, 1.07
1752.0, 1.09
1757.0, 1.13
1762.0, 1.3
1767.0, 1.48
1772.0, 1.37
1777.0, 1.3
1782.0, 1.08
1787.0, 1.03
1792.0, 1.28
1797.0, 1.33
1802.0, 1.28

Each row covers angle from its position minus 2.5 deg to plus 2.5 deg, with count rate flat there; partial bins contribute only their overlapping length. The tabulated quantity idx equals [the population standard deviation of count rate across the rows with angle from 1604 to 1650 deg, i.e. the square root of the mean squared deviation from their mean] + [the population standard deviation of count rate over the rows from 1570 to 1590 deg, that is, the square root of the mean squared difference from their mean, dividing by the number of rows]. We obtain 0.077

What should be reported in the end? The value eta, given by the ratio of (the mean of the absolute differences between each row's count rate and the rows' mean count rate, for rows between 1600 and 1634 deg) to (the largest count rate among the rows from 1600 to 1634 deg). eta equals 0.03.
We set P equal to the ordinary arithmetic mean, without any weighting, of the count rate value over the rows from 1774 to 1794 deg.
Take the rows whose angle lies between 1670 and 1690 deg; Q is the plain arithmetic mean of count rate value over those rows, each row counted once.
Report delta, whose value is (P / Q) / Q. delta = 0.7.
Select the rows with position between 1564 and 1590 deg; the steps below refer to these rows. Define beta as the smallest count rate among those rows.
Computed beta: 1.35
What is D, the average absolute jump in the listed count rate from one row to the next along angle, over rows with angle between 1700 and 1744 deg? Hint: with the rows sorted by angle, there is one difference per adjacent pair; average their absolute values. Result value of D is 0.019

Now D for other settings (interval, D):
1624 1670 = 0.026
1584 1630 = 0.029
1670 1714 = 0.044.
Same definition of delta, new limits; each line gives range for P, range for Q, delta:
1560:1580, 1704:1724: 1.1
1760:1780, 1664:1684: 0.8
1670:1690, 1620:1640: 0.8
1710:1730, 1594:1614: 0.6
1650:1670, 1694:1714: 1.0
